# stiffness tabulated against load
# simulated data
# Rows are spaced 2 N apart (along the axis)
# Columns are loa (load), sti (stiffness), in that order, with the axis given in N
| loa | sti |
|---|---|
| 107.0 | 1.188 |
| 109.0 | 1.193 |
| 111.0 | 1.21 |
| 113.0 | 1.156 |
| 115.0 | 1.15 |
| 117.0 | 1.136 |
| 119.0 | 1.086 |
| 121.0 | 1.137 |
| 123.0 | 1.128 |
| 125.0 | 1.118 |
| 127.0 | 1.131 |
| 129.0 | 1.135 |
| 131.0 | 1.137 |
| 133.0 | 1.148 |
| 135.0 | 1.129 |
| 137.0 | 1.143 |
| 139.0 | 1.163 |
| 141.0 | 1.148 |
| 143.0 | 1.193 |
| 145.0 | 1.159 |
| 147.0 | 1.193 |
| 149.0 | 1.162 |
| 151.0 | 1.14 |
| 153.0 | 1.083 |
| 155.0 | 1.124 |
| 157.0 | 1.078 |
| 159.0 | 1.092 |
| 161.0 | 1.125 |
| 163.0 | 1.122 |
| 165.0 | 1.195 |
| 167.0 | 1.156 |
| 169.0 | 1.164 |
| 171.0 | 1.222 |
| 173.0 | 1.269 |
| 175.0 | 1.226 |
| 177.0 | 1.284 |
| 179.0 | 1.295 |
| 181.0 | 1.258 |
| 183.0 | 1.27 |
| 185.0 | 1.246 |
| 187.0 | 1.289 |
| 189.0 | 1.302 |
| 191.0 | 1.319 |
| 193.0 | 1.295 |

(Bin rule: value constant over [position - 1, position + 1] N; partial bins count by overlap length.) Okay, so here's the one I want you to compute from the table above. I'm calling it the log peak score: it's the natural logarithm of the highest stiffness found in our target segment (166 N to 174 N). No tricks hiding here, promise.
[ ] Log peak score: 0.24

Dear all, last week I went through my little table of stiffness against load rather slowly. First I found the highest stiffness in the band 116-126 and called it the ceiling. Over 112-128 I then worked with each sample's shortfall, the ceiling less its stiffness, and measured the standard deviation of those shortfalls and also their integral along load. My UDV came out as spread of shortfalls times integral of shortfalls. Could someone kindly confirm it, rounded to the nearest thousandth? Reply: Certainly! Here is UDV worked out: 0.002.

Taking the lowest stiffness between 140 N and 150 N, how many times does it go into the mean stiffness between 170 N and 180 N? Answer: 1.10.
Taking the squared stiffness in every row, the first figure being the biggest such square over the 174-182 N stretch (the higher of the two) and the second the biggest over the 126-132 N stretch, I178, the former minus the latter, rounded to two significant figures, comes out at 0.38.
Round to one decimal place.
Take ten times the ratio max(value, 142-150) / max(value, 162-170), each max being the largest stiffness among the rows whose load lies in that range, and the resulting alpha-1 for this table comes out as 10.0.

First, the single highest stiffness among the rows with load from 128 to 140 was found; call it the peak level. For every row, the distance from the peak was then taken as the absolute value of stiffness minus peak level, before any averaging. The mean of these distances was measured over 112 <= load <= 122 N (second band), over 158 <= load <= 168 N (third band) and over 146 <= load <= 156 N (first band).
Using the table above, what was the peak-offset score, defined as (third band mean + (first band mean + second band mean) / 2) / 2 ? 0.035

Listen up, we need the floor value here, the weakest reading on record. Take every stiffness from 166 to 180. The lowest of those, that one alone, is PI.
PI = 1.156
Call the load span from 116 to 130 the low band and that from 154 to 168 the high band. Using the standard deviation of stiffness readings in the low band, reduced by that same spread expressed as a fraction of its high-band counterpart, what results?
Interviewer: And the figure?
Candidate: -0.45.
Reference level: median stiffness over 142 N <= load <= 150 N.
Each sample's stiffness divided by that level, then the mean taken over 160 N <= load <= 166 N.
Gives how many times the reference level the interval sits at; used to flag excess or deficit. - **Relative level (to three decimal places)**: 0.974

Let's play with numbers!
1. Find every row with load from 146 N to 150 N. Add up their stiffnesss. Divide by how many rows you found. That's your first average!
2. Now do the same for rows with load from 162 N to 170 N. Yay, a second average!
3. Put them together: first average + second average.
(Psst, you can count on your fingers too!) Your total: 2.34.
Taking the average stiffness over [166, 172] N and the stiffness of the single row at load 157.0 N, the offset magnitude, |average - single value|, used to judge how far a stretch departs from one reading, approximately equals 0.10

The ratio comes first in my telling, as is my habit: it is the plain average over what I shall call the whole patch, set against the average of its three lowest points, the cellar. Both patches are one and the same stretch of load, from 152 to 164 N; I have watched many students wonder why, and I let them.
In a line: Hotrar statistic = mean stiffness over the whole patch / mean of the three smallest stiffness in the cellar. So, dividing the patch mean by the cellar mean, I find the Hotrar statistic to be 1.02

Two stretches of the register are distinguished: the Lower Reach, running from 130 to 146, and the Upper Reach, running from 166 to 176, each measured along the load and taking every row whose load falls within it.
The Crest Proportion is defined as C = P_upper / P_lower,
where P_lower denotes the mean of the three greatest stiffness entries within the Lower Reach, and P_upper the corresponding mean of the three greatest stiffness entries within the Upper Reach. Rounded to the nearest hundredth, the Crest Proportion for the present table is 1.06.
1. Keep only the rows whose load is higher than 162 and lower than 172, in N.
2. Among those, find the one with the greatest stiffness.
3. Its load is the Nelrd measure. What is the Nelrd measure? 171.0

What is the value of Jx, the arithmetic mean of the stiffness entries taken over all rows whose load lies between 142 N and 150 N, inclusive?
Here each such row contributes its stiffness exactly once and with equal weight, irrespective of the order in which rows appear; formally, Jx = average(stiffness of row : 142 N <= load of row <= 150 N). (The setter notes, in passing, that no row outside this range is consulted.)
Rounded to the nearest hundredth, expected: 1.18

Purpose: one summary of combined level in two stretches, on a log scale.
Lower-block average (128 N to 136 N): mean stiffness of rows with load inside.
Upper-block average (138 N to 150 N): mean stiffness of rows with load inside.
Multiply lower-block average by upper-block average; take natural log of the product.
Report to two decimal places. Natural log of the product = 0.29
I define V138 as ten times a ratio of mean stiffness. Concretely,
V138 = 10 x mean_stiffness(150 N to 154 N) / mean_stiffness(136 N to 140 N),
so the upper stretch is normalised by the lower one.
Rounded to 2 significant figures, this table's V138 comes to 9.6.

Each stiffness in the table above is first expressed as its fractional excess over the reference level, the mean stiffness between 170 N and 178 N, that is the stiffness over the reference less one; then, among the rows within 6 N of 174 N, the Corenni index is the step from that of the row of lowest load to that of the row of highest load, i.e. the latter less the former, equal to 0.105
